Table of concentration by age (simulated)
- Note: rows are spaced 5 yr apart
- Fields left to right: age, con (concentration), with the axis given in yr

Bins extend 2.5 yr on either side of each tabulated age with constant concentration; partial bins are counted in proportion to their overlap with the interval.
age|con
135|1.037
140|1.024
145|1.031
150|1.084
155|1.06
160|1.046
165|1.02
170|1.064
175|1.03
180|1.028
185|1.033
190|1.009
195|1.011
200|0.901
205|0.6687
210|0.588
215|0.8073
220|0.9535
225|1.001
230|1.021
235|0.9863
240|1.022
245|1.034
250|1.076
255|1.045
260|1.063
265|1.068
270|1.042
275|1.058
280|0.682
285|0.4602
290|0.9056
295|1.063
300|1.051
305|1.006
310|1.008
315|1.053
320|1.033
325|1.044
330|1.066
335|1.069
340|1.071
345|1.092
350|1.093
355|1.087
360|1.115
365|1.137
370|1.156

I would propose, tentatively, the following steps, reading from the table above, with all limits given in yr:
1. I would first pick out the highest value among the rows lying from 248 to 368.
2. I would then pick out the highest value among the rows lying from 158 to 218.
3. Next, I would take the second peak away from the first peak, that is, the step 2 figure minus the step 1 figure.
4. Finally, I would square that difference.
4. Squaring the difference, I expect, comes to 0.0053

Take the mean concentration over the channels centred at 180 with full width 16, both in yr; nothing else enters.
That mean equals 1.03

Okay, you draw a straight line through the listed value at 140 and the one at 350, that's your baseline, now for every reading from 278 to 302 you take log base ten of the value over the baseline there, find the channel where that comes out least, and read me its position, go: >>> 285 yr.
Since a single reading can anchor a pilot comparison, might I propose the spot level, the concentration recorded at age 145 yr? 1.031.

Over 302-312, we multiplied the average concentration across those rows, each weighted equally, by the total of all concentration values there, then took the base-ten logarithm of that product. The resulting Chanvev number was 0.31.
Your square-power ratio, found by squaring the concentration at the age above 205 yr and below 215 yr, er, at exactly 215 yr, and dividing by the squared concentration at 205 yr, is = 1.5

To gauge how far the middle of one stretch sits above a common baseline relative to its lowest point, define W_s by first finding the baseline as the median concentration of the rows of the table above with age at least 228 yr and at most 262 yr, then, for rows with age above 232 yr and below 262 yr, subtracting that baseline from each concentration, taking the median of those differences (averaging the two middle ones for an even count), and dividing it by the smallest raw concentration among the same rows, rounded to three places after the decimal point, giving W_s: 0.006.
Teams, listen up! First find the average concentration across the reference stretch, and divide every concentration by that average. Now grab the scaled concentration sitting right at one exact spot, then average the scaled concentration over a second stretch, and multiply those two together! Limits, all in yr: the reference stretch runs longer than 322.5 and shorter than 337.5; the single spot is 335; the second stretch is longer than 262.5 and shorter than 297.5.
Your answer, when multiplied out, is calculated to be 0.85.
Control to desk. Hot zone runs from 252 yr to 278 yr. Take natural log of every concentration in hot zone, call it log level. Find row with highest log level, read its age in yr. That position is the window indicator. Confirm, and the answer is 265 yr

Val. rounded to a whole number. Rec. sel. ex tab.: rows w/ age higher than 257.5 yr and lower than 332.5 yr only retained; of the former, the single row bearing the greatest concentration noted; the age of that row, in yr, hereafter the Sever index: 265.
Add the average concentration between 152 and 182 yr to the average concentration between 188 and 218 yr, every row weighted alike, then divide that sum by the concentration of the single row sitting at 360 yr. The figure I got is 1.68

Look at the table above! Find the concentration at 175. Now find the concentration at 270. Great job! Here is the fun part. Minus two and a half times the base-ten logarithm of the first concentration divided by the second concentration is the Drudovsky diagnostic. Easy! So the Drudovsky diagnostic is 0.0126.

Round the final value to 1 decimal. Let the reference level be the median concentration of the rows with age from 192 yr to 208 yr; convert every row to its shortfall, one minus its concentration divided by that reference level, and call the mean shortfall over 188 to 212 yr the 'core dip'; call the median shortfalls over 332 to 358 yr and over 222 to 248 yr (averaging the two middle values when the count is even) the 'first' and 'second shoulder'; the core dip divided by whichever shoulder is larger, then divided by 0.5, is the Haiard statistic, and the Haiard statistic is -1.1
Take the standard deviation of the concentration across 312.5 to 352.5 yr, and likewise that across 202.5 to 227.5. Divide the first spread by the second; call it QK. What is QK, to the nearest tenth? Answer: 0.1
